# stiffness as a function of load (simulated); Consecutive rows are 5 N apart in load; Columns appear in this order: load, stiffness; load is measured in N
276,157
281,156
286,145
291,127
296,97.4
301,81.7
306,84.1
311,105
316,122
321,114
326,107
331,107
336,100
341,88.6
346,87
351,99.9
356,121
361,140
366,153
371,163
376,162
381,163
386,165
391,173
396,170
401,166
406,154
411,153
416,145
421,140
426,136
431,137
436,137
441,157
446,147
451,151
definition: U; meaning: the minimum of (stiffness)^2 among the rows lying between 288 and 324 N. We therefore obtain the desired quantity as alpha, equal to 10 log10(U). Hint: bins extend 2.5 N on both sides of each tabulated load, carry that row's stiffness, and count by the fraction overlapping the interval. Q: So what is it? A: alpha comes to 38.2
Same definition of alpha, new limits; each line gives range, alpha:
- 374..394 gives 44.2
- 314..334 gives 40.6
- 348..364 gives 40.0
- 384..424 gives 42.9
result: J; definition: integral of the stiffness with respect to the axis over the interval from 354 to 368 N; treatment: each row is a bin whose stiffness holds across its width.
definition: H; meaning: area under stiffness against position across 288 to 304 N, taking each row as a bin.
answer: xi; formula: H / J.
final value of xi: 0.85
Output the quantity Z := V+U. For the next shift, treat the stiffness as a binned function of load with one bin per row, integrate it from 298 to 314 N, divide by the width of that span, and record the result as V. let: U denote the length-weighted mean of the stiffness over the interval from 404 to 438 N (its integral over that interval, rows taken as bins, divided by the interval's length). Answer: 235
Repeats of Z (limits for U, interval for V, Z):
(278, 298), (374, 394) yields 299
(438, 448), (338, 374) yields 274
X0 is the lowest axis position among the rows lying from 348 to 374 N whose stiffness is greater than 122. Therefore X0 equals 361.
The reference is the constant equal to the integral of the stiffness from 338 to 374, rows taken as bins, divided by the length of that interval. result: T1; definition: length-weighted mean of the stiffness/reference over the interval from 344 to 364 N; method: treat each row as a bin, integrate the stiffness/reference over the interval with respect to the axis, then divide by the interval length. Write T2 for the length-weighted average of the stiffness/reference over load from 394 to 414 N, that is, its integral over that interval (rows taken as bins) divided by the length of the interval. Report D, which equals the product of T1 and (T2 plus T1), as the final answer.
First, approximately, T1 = 0.93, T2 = 1.3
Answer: 2.1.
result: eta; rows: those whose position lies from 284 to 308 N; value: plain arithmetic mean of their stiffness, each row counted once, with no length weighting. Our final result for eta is 107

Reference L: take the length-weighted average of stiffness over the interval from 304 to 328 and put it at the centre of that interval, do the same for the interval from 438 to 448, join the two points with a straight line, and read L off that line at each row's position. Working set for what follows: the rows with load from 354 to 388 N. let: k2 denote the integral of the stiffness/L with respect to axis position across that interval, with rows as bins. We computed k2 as 41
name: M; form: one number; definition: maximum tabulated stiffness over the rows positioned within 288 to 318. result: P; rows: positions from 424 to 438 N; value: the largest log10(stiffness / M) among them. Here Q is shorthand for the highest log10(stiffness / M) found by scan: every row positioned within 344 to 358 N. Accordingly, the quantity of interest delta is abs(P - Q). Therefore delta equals 0.054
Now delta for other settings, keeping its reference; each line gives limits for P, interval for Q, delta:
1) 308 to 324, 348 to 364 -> 0.060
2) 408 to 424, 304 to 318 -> 0.098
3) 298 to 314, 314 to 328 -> 0.065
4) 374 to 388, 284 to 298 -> 0.056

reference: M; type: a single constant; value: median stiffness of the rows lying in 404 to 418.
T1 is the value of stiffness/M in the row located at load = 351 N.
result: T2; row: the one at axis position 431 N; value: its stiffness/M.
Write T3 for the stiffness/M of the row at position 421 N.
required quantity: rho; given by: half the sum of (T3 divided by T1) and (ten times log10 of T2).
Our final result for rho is 0.46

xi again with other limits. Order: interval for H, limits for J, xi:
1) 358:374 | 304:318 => 1.67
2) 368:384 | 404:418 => 1.23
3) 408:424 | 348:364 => 1.21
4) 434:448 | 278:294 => 0.91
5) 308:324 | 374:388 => 0.79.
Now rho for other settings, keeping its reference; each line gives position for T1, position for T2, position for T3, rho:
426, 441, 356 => 0.50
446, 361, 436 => 0.27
